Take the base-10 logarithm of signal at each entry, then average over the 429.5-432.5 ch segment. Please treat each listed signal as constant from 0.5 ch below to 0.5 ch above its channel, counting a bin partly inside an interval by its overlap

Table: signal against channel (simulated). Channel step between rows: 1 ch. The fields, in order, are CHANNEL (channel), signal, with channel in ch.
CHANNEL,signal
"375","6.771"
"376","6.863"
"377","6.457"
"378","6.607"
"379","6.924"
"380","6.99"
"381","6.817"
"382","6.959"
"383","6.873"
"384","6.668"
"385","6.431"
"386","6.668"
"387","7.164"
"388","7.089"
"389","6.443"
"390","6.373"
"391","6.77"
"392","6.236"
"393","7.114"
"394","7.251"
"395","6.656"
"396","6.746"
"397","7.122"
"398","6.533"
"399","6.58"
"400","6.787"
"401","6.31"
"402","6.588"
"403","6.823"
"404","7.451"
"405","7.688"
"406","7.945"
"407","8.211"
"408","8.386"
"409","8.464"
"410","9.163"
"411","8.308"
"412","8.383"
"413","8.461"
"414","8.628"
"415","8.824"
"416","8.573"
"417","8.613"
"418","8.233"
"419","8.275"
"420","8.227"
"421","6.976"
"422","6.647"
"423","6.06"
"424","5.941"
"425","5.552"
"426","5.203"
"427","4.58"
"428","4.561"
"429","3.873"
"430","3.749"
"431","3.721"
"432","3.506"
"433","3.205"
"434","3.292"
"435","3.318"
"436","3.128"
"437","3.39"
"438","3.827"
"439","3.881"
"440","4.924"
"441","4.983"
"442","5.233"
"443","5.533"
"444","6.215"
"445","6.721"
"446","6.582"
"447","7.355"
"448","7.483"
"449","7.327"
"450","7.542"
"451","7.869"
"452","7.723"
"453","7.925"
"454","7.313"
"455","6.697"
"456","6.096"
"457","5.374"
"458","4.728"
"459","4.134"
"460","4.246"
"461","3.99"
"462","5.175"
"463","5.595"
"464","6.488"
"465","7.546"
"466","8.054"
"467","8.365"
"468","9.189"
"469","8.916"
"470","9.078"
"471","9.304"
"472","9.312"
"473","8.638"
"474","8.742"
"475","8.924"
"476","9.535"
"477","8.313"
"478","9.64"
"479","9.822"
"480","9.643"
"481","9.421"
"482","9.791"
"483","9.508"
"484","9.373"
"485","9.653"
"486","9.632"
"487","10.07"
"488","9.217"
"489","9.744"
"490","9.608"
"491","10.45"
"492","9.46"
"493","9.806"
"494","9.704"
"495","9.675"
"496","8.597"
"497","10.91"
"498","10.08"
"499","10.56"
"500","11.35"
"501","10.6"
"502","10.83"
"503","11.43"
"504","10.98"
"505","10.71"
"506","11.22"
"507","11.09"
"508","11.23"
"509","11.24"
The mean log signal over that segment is 0.56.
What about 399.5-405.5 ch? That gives 0.84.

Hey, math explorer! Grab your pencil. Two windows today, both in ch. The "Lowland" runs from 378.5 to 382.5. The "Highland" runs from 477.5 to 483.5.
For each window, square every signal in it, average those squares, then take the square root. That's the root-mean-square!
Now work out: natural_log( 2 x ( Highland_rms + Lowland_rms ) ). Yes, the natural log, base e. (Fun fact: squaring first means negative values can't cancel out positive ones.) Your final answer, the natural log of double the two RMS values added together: 3.50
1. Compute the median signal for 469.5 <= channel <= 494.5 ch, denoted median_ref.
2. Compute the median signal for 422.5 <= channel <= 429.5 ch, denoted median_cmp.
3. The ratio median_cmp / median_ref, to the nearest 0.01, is 0.55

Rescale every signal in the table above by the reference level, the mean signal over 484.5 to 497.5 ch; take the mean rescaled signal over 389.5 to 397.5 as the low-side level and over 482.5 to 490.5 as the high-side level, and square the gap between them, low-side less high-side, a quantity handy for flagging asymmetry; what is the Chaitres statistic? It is 0.08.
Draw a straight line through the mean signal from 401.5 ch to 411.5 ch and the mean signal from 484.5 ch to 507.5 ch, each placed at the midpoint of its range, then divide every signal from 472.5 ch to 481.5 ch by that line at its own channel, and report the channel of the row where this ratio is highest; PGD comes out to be 479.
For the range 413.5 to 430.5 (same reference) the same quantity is 415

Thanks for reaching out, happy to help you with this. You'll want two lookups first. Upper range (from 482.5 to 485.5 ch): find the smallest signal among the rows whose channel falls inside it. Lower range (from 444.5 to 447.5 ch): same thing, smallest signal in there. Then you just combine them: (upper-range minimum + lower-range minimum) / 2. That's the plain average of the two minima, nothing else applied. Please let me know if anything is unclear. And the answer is 8.0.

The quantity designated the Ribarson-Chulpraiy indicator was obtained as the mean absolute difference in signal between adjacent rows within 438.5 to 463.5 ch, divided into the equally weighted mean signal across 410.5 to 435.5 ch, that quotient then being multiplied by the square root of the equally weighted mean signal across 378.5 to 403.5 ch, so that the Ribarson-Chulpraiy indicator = 36.1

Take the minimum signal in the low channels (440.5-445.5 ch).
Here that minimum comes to 4.983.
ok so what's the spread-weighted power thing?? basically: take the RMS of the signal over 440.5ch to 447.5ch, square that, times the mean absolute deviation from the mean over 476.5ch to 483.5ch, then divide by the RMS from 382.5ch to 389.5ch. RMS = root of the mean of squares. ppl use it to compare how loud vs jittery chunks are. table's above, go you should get 1.9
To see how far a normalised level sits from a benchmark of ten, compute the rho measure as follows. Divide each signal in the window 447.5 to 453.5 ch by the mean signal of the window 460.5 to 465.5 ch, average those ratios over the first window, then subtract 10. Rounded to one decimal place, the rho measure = -8.7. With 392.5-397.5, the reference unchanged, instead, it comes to -8.8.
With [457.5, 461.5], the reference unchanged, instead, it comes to -9.3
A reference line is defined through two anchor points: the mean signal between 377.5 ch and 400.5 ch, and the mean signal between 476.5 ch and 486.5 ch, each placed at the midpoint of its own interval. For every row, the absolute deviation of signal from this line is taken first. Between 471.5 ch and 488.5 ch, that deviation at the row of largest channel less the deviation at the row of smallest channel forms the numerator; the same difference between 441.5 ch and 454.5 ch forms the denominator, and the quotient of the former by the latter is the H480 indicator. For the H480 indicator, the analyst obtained -0.20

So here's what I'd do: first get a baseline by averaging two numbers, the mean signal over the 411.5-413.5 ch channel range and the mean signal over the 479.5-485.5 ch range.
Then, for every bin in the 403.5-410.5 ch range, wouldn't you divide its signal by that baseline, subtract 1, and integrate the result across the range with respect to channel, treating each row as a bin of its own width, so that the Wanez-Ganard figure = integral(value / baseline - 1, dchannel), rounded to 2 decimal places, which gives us -0.63 ch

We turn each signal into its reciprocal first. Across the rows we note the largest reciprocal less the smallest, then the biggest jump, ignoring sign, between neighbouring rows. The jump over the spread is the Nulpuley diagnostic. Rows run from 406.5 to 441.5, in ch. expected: 0.26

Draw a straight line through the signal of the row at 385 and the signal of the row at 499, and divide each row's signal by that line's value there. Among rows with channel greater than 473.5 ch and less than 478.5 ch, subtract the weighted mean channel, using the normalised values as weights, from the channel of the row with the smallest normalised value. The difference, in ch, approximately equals 1.0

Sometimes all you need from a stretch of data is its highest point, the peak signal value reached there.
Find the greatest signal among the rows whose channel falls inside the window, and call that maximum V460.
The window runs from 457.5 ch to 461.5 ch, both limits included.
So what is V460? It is 4.728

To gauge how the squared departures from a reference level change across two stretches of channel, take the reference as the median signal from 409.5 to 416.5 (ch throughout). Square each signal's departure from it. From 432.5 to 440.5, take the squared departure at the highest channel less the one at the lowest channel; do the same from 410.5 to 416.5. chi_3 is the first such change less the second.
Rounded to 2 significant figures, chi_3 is -15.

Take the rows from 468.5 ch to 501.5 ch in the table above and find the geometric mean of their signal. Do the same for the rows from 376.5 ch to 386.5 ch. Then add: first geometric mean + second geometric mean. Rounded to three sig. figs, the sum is 16.3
